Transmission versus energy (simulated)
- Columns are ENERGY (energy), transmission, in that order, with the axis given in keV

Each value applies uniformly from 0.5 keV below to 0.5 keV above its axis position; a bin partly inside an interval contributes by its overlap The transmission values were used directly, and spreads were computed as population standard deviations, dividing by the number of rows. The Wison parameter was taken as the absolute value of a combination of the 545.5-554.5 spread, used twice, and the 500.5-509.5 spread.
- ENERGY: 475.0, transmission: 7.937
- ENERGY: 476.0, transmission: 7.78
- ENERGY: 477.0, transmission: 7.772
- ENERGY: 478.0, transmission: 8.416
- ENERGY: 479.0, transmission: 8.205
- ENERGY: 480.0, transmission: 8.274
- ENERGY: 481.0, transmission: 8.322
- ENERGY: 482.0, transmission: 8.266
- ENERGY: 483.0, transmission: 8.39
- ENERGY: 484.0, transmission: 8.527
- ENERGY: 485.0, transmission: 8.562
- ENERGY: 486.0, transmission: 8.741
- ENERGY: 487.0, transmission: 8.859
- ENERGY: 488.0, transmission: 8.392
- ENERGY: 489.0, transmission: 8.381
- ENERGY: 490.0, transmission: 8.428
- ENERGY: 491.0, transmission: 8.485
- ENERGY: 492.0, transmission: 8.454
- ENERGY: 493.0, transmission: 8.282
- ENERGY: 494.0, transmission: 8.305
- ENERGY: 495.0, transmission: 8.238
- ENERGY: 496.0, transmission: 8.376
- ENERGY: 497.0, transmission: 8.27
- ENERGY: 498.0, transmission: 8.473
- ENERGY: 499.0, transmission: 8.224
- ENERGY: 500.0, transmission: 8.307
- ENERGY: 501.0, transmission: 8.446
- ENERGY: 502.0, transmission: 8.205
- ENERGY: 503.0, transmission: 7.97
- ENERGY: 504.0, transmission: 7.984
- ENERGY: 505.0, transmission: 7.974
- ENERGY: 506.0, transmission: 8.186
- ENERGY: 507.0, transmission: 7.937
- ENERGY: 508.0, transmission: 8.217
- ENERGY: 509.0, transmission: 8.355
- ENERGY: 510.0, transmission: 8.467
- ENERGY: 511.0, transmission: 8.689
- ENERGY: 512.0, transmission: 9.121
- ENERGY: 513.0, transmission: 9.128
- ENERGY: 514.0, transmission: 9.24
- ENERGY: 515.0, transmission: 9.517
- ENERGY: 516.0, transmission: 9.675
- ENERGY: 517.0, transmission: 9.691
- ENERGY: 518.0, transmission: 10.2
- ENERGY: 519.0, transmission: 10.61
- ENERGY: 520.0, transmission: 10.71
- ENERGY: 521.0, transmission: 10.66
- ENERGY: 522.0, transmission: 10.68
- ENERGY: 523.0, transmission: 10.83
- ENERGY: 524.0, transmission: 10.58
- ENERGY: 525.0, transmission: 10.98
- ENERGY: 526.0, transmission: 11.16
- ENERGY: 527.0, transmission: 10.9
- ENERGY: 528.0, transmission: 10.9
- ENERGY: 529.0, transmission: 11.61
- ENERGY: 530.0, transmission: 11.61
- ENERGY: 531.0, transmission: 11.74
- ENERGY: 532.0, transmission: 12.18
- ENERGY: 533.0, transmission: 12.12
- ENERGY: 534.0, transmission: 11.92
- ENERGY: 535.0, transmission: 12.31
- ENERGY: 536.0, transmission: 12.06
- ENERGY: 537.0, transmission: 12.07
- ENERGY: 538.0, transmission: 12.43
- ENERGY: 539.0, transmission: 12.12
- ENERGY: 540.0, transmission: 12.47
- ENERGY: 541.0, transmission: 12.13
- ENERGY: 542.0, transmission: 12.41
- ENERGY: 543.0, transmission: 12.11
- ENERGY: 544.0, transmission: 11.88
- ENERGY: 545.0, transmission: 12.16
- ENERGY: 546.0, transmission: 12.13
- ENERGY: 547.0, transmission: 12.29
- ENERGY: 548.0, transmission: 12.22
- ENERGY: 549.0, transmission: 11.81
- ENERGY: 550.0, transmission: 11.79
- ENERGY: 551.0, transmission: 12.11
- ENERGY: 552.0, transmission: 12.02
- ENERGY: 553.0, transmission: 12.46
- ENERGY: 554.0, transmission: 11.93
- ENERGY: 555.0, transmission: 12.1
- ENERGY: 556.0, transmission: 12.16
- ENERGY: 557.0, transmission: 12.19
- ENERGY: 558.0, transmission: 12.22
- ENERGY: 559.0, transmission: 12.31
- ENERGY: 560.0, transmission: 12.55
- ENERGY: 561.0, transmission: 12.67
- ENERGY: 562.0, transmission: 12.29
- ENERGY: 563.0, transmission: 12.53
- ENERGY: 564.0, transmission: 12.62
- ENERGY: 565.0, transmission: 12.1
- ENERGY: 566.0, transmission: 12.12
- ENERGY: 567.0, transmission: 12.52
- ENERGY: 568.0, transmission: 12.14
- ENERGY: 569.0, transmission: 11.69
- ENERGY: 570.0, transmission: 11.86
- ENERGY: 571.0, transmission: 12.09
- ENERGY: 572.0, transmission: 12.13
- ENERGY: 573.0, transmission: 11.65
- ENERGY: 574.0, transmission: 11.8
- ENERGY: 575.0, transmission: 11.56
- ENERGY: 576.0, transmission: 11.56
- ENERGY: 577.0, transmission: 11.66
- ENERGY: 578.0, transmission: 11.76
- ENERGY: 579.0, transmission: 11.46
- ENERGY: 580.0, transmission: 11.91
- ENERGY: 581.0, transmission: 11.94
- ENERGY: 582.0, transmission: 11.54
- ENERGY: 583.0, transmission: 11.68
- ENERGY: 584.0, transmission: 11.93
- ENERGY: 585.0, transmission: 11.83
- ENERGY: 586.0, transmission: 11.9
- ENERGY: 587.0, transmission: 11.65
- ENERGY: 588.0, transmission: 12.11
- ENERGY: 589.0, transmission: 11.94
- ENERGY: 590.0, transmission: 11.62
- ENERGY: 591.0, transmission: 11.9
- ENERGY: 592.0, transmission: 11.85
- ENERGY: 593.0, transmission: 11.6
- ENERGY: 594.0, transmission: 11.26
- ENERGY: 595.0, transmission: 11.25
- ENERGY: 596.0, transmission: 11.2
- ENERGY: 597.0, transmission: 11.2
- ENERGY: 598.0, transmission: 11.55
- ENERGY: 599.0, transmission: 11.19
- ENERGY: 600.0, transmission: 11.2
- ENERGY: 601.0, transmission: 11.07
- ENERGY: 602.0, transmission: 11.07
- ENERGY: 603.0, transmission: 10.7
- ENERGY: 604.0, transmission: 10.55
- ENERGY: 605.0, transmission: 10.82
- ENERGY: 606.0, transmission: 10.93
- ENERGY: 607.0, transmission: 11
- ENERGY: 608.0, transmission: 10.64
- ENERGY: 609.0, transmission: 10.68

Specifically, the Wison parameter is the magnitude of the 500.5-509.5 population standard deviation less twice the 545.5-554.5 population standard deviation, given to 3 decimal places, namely 0.244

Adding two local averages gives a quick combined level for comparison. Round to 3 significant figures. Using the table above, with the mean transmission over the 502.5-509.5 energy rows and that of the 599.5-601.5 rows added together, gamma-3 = 19.2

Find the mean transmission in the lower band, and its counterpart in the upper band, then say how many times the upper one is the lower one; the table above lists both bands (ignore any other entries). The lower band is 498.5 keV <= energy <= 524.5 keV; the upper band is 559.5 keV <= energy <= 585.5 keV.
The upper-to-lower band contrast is 1.3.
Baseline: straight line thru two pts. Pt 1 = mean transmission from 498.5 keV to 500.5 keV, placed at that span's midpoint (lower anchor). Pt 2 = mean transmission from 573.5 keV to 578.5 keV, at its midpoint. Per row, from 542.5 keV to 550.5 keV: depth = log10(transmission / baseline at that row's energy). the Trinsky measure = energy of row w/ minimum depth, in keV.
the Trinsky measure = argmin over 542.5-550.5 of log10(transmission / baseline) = 550.0 keV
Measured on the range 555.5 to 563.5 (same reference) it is 562.0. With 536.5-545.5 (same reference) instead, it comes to 544.0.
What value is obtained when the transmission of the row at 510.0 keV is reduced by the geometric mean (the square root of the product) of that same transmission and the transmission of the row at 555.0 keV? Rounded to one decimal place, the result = -1.7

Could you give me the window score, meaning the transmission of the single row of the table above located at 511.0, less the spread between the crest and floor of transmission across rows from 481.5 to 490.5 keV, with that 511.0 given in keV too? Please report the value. 8.1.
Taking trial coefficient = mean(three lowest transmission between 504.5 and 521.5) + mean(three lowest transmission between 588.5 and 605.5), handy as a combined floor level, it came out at 18.7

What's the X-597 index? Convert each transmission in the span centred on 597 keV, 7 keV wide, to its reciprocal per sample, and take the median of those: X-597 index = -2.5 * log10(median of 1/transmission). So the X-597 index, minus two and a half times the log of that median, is 2.62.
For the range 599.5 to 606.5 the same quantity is 2.60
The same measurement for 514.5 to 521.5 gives 2.52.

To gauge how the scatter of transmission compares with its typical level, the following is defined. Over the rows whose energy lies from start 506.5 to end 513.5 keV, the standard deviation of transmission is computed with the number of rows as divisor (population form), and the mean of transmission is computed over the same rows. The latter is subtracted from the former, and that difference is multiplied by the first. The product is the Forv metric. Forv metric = -3.4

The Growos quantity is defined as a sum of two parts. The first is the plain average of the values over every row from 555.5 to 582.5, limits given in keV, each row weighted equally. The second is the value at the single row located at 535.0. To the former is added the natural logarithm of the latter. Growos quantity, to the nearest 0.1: 14.5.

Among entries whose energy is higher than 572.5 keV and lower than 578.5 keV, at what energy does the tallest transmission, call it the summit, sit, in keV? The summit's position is 574.0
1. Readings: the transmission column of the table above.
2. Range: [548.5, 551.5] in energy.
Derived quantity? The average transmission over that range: 11.90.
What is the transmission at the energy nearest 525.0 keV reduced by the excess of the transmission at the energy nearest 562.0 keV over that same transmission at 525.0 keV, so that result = 10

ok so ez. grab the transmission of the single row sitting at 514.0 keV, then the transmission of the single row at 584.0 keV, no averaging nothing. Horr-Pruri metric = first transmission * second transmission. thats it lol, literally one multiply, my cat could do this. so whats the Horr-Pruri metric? 110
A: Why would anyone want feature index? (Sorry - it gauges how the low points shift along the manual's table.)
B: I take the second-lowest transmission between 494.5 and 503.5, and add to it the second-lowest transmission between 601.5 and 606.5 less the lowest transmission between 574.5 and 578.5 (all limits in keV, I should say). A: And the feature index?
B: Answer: 7.3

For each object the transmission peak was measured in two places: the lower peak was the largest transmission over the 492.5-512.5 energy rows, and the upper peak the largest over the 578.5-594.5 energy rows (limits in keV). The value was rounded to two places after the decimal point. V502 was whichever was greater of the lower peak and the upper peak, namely 12.11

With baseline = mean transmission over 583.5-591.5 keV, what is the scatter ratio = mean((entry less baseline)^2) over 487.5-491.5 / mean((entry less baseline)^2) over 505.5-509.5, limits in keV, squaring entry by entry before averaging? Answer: 0.9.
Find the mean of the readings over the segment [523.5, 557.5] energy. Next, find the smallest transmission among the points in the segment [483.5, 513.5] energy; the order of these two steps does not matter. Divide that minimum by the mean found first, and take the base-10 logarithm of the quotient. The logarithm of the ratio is -0.176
